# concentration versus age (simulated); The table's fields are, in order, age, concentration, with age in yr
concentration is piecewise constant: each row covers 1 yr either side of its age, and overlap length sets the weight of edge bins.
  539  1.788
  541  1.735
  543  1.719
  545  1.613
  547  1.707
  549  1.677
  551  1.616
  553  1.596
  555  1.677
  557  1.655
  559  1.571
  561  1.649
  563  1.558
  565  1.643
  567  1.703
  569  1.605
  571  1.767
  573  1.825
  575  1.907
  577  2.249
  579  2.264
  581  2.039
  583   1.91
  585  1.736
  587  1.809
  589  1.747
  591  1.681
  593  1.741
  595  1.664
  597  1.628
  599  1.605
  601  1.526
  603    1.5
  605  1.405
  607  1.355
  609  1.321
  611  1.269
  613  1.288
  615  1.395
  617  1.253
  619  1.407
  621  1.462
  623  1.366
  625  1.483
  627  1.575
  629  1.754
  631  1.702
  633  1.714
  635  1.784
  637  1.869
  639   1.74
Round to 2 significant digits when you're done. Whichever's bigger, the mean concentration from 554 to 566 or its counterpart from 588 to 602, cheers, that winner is 1.7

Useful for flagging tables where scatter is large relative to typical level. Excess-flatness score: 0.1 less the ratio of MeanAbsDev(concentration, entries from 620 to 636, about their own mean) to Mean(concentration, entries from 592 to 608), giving 0.014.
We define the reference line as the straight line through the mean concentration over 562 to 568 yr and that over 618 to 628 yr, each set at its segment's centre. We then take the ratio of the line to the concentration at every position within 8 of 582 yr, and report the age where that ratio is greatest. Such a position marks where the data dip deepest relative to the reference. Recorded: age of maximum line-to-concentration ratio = 585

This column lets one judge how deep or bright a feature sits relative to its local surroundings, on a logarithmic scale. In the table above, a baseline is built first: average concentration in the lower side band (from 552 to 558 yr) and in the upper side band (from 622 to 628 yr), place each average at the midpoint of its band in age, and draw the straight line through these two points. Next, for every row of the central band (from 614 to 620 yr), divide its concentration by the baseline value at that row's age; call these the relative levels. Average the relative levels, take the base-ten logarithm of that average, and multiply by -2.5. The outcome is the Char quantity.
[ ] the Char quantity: 0.11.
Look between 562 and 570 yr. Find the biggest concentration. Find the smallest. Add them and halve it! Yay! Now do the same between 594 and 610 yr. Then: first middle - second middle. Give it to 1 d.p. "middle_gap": 0.1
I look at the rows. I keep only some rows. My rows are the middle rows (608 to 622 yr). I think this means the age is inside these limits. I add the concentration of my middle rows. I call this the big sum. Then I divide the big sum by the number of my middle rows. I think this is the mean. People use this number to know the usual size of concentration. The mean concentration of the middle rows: 1.34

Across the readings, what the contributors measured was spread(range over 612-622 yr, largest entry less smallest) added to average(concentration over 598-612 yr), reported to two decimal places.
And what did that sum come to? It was 1.63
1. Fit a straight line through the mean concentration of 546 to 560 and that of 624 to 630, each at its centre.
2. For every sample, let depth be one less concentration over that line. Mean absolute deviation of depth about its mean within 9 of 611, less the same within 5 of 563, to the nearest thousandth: 0.010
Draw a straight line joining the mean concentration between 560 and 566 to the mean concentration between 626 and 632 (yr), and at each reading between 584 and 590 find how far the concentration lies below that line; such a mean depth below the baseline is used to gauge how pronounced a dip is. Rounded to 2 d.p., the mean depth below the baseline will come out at -0.13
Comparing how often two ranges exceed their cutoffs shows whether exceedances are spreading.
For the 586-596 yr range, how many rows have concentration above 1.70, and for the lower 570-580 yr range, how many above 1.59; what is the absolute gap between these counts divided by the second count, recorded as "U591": 0.40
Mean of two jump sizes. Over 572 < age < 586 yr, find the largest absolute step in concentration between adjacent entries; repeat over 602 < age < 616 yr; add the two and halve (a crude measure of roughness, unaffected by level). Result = 0.22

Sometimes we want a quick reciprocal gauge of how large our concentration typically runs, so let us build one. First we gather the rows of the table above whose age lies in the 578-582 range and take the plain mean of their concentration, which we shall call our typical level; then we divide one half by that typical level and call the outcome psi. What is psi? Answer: 0.23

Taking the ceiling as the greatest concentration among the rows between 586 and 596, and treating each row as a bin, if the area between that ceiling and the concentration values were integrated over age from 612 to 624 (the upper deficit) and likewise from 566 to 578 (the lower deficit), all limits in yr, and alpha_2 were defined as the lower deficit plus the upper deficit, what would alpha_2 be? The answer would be 5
